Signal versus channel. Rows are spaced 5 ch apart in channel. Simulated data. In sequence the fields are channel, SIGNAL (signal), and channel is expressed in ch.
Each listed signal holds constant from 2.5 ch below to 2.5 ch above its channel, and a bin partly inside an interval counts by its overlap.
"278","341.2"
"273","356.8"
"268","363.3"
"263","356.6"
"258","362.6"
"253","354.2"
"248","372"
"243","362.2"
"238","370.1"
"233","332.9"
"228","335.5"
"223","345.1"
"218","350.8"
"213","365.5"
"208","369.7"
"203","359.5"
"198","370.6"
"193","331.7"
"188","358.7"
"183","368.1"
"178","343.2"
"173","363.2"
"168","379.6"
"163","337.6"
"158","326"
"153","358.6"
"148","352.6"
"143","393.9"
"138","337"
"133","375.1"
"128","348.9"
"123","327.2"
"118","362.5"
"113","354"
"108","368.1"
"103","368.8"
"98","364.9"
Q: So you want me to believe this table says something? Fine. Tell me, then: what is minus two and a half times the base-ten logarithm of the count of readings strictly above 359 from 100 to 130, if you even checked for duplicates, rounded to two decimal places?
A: -1.19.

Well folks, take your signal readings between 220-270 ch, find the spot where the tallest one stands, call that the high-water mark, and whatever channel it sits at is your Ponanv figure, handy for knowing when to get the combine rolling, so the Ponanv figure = 248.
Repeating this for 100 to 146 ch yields 143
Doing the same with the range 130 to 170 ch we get 143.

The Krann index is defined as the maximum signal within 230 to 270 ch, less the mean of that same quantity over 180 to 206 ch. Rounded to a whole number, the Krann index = 14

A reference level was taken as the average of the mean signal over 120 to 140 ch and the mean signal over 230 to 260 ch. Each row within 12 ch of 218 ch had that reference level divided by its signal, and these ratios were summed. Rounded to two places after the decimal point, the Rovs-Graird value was 5.00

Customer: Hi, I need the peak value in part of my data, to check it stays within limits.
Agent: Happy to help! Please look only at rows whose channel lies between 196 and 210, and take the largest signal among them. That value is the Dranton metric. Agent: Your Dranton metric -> 370.6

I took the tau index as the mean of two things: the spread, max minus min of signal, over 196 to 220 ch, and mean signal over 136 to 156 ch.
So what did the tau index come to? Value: 190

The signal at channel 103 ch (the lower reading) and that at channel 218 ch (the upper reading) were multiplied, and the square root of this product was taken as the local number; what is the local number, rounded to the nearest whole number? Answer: 360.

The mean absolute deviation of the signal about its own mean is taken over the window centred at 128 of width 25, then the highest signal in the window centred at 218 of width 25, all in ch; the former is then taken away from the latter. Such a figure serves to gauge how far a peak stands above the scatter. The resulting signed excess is 355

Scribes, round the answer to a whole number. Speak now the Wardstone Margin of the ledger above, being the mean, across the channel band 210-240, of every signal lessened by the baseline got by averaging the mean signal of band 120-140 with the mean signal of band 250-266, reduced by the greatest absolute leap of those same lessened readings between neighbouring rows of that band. -40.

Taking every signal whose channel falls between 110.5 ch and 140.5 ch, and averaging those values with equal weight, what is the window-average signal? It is 351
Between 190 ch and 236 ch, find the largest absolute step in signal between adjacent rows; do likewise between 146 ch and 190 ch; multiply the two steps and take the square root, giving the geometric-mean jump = 40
